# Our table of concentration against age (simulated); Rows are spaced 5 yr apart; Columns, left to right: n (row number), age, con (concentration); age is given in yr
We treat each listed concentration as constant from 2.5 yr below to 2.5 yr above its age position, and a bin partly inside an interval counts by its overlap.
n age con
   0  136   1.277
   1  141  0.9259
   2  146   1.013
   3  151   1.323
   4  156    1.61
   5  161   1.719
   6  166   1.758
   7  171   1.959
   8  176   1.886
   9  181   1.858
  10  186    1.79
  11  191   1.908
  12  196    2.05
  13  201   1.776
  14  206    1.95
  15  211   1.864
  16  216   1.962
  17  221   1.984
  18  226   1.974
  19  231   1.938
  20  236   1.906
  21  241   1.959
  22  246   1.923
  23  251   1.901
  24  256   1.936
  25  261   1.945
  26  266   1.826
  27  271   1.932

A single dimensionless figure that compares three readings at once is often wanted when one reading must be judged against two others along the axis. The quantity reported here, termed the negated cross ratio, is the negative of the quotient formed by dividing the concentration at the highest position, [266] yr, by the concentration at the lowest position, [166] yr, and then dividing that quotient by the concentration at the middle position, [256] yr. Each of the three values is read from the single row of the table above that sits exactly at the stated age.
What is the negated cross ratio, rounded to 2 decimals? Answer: -0.54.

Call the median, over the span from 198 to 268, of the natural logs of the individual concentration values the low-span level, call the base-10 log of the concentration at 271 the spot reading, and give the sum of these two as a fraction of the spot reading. 3.31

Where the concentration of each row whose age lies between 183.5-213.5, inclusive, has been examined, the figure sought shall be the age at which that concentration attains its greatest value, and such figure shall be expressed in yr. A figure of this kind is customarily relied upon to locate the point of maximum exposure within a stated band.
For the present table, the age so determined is 196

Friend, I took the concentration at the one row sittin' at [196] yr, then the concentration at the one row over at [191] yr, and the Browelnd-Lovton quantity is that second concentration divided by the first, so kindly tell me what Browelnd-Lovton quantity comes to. 0.93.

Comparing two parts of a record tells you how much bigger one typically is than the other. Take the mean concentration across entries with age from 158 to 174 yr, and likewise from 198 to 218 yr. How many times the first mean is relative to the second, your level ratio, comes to 0.96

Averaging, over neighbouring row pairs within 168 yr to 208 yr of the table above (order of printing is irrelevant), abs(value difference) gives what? 0.13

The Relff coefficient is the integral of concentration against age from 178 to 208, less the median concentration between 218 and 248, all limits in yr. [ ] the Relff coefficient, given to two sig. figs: 55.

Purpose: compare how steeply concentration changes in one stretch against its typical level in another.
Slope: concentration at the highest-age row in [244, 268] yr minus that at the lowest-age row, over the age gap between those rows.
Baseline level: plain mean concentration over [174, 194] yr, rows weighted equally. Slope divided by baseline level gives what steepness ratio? -0.0026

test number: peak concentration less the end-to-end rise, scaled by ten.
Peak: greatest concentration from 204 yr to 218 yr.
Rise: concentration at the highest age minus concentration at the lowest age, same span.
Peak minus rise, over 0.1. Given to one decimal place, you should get 19.5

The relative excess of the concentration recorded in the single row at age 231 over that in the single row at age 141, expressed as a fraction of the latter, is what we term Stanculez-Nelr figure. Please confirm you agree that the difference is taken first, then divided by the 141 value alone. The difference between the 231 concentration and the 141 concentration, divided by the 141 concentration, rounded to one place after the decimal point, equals 1.1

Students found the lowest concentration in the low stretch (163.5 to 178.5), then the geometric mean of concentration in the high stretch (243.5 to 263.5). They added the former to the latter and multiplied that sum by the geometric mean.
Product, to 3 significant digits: 7.10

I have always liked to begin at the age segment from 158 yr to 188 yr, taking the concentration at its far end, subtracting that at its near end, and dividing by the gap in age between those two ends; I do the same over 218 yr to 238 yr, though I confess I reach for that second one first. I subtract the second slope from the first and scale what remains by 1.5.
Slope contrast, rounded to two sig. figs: 0.012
